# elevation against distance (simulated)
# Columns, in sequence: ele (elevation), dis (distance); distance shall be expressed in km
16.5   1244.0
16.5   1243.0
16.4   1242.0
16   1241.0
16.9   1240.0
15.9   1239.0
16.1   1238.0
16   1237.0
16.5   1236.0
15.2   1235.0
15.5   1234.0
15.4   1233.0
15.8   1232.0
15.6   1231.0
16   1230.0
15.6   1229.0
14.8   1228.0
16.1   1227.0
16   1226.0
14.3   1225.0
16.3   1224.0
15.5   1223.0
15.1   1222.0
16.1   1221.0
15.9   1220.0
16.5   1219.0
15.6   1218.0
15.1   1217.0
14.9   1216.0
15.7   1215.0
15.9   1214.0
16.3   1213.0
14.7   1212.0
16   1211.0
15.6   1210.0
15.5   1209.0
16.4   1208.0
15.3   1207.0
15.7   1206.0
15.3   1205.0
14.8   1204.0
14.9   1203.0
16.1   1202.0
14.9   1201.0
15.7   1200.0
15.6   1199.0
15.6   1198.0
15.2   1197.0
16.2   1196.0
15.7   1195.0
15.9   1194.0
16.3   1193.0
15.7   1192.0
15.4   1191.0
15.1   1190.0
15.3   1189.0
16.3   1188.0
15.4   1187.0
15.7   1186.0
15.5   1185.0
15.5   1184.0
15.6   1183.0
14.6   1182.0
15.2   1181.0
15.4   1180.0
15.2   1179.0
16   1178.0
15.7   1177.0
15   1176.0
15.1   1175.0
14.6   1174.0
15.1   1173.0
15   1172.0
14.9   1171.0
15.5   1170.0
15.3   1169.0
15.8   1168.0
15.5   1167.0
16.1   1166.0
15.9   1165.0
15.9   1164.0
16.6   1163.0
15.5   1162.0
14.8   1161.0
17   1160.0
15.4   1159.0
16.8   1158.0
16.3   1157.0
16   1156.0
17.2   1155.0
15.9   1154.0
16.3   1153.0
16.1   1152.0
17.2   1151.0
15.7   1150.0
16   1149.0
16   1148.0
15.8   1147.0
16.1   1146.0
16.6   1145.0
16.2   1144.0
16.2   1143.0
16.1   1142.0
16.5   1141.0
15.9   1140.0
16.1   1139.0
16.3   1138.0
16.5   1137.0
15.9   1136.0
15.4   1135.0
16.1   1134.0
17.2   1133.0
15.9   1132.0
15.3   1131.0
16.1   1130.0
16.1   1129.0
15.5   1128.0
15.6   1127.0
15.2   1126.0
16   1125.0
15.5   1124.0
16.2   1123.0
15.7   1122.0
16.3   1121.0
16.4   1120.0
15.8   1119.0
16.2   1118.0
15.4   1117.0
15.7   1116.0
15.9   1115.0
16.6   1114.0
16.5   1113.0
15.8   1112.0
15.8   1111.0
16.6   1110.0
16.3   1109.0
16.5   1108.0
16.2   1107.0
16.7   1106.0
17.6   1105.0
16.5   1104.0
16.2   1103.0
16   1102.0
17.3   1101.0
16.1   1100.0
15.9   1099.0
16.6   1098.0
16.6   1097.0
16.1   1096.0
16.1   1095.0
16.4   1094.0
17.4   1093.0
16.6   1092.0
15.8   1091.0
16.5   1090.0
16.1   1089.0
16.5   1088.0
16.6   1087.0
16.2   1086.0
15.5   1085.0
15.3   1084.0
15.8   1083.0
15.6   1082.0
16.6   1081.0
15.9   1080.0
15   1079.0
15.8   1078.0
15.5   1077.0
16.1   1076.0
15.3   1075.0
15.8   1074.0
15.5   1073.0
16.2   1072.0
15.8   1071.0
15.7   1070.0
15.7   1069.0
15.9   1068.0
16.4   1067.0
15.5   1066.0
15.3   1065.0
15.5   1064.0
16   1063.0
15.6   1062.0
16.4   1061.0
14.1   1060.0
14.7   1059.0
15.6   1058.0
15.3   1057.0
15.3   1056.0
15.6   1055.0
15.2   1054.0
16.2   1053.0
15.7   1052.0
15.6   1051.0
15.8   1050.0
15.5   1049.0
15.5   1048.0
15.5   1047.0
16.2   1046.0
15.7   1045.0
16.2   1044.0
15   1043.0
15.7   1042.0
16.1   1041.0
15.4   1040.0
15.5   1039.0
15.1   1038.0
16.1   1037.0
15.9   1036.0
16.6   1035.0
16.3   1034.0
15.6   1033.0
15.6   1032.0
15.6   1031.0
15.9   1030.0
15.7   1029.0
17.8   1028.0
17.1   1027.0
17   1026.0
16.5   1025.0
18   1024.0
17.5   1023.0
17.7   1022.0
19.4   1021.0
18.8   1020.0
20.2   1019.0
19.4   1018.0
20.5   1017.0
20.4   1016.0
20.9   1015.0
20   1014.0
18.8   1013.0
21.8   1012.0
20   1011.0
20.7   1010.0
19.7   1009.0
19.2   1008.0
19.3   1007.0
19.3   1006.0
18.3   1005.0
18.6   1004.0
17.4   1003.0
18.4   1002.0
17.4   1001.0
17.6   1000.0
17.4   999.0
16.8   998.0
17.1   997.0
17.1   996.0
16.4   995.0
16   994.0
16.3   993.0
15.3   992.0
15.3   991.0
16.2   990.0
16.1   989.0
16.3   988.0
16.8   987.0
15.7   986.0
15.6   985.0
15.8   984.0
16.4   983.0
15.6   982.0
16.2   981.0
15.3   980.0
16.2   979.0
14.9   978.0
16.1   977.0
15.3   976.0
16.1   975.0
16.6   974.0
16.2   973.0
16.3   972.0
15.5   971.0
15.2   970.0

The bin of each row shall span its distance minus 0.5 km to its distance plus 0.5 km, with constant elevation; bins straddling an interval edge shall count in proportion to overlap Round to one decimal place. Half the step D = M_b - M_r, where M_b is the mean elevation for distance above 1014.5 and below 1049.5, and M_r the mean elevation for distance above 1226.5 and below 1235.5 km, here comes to 0.7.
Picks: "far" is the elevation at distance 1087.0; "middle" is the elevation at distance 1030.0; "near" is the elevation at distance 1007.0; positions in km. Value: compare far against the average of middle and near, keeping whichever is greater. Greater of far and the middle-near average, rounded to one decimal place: 17.6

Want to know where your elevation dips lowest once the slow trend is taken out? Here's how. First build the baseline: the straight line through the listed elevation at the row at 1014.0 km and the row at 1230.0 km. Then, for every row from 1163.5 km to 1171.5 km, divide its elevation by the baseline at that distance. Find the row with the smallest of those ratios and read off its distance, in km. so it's 1171.0 km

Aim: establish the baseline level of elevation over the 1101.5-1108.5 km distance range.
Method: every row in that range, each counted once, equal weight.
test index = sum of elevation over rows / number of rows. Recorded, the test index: 16.5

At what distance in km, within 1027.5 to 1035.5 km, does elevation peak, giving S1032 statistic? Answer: 1028.0 km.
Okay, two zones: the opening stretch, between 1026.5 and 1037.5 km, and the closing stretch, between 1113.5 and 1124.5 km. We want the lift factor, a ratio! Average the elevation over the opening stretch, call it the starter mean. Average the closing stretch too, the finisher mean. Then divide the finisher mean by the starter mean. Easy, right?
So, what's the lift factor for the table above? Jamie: 0.99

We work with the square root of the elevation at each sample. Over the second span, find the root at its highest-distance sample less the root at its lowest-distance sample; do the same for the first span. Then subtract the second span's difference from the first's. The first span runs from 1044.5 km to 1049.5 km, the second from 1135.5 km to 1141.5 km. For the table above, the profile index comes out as -0.10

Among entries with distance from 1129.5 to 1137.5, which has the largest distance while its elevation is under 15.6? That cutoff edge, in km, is 1135.0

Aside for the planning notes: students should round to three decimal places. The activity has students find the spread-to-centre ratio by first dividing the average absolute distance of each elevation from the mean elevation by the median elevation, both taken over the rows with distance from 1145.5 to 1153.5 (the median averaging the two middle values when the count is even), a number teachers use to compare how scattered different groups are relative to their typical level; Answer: 0.019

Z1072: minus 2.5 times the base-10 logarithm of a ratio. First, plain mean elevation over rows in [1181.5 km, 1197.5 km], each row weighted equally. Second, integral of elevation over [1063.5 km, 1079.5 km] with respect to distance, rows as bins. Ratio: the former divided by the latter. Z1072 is 3.02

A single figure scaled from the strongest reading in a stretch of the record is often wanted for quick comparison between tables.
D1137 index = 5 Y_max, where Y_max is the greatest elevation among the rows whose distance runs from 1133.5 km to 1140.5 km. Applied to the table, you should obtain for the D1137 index 82.5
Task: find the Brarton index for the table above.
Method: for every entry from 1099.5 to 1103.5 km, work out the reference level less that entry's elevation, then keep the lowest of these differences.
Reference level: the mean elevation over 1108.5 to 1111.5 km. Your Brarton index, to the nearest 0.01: -1.07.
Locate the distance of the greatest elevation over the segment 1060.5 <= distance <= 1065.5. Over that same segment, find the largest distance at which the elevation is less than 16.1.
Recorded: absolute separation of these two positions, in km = 4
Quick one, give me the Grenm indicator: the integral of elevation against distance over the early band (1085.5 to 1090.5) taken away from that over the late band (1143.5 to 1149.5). 15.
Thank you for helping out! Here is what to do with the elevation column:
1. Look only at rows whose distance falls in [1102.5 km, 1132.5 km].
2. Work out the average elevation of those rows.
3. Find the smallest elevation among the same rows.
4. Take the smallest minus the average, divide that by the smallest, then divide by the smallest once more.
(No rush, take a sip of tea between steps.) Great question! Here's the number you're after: -0.0038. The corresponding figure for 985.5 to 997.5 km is -0.0039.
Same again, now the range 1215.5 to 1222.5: -0.0032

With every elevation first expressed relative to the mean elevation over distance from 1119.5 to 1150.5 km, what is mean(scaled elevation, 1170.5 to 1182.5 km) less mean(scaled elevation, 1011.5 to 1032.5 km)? -0.20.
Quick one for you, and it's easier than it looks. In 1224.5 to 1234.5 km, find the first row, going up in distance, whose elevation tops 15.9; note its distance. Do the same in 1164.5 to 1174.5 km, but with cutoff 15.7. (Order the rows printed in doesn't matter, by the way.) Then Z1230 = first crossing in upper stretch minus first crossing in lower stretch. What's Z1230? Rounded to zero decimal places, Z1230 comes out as 61 km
